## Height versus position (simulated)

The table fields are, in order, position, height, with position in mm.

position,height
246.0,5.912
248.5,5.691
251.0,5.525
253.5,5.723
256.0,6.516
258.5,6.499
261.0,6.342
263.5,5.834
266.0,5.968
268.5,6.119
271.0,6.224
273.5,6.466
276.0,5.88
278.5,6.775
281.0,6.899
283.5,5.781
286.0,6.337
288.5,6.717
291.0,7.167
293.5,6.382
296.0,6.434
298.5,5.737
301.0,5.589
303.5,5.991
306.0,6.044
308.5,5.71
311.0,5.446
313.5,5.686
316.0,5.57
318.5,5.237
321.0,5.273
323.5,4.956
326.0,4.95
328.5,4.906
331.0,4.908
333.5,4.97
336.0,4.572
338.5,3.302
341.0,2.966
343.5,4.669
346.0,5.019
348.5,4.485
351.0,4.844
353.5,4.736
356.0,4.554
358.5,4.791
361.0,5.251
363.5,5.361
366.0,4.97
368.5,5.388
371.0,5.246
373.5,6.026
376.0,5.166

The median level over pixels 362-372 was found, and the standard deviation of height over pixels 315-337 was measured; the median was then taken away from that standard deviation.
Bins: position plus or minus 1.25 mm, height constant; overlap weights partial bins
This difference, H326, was -5.0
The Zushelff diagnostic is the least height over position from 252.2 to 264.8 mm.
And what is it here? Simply 5.723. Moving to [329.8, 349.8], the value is 2.966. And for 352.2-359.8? 4.554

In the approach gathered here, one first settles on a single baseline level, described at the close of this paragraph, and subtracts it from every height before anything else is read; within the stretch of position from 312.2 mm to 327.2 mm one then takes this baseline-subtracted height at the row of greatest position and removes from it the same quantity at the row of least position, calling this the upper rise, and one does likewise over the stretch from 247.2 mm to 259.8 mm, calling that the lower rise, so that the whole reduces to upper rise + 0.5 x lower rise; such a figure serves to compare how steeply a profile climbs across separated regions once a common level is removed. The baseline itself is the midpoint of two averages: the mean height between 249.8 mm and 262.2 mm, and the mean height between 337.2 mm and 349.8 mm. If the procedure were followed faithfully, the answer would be -0.3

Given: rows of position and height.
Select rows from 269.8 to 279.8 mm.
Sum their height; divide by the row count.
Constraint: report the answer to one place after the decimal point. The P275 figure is 6.3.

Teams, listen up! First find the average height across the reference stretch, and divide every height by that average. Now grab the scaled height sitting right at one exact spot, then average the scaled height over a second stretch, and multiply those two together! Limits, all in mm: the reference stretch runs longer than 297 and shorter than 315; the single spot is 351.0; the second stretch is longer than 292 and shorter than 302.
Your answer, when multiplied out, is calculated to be 0.89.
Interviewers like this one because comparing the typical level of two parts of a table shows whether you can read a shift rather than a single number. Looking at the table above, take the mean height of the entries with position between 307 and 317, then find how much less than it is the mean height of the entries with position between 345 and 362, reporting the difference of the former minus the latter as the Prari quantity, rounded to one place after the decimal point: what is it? 0.8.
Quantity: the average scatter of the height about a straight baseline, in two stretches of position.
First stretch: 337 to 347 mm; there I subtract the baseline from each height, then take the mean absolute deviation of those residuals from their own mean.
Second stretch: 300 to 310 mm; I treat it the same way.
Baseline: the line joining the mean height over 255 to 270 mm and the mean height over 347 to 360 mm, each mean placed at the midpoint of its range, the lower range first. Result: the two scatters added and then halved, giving 0.54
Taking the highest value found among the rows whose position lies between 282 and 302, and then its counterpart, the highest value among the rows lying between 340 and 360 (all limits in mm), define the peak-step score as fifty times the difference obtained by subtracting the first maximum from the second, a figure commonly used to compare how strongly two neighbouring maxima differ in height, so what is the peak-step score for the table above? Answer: -107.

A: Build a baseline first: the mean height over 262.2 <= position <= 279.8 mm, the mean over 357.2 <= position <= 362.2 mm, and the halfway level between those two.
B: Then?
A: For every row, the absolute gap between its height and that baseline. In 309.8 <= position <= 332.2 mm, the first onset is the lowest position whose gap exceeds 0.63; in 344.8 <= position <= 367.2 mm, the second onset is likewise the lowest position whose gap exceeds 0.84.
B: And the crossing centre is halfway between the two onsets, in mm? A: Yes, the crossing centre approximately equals 336.0 mm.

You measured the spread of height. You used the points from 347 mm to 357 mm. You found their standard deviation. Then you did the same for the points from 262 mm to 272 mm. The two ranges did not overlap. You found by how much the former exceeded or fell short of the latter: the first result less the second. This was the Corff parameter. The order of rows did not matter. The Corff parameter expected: 0.0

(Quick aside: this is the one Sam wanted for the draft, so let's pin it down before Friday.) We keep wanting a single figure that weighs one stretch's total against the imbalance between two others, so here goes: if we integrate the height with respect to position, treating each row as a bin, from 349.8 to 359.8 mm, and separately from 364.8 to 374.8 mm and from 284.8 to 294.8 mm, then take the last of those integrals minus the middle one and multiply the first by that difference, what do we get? 588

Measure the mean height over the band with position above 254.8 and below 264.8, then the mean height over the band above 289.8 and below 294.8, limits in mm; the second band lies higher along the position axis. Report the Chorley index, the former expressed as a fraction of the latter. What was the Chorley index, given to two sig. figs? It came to 0.93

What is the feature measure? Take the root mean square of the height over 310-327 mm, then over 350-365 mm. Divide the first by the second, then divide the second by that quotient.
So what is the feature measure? 4.6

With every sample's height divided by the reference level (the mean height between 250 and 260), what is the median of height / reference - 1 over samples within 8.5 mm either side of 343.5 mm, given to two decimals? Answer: -0.25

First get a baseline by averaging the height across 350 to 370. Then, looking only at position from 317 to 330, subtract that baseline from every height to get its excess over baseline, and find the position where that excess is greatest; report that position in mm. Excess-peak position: 321.0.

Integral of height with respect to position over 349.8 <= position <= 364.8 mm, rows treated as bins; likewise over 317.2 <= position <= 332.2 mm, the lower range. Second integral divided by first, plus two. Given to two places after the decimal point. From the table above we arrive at 3.02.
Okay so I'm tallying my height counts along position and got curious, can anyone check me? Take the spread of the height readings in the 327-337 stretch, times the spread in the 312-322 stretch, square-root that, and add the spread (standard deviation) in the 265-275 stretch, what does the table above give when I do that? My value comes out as 0.4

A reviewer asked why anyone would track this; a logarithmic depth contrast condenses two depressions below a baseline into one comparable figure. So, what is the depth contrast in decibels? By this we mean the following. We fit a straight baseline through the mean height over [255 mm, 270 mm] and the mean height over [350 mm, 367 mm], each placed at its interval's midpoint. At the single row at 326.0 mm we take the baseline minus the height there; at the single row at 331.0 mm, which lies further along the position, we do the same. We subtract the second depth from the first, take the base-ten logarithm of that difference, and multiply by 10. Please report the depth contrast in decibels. -16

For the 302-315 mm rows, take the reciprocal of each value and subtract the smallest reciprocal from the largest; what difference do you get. 0.018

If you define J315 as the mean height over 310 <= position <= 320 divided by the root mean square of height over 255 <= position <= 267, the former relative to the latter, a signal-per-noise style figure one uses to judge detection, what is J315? 0.88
